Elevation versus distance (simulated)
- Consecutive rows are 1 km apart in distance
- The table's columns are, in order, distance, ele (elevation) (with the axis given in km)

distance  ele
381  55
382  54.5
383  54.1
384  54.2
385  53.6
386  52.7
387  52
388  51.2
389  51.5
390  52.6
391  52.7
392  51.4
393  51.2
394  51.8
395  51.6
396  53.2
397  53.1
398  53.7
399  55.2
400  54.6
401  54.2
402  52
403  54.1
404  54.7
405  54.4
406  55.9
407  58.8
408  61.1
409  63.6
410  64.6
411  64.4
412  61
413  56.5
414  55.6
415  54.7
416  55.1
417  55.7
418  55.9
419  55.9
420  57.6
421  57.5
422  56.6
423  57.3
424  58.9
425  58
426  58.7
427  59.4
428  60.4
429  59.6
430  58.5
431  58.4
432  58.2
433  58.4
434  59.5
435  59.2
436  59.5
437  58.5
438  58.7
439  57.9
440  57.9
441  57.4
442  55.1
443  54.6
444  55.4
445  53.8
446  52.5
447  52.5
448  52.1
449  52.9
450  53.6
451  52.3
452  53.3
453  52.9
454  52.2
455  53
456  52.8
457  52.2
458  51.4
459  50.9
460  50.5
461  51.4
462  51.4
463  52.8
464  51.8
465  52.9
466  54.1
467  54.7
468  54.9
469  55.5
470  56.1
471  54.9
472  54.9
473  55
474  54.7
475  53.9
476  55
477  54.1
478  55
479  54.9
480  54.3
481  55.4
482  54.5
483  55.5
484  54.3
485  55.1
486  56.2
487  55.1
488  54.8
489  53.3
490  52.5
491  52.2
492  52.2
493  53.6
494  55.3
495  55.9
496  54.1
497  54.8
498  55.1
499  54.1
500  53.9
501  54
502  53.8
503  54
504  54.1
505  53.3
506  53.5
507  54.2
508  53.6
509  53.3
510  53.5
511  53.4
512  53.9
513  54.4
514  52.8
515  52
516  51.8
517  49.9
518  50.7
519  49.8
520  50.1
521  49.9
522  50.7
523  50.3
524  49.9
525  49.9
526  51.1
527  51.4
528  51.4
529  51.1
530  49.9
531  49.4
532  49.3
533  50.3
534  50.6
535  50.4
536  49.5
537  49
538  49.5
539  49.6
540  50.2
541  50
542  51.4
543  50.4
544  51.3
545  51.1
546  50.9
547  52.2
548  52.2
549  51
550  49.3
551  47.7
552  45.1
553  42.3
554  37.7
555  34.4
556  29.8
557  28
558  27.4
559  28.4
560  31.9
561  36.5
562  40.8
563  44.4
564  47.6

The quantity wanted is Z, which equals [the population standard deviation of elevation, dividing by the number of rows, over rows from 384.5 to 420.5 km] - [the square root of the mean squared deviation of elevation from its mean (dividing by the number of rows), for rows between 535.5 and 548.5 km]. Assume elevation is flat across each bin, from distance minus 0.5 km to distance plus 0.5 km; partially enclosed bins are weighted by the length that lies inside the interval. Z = 2.6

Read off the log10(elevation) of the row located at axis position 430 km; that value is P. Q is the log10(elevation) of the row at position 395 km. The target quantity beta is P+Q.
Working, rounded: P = 1.77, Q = 1.71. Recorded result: 3.48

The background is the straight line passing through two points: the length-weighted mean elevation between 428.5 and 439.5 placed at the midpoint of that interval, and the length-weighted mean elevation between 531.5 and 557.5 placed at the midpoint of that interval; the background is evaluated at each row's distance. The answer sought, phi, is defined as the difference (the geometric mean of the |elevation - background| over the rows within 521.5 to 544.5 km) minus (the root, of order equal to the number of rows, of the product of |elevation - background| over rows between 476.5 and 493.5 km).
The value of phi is 1.0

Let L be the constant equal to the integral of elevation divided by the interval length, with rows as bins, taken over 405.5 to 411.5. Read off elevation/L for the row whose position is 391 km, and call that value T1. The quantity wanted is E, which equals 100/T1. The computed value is 117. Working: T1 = 0.858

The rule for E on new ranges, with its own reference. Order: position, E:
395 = 119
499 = 113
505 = 115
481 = 111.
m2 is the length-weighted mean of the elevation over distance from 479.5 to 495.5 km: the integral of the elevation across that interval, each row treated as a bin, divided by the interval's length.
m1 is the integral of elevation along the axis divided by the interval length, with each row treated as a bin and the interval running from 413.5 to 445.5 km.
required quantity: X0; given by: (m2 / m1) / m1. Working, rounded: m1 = 57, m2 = 54.4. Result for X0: 0.0165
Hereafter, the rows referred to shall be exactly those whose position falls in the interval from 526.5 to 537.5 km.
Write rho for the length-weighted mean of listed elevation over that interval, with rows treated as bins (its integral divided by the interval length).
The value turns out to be 50.2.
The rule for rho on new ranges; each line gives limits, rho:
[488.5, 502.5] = 53.9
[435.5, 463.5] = 53.9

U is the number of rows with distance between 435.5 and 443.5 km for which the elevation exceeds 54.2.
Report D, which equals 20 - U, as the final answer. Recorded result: 12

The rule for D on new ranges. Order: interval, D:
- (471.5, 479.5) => 14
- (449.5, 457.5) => 20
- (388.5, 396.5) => 20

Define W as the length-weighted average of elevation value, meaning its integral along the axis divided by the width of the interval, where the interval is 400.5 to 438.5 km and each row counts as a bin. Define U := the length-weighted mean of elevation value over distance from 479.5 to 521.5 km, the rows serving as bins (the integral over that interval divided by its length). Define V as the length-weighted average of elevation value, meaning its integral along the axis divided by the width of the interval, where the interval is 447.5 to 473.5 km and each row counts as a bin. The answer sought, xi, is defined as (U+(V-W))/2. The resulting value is 24.4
